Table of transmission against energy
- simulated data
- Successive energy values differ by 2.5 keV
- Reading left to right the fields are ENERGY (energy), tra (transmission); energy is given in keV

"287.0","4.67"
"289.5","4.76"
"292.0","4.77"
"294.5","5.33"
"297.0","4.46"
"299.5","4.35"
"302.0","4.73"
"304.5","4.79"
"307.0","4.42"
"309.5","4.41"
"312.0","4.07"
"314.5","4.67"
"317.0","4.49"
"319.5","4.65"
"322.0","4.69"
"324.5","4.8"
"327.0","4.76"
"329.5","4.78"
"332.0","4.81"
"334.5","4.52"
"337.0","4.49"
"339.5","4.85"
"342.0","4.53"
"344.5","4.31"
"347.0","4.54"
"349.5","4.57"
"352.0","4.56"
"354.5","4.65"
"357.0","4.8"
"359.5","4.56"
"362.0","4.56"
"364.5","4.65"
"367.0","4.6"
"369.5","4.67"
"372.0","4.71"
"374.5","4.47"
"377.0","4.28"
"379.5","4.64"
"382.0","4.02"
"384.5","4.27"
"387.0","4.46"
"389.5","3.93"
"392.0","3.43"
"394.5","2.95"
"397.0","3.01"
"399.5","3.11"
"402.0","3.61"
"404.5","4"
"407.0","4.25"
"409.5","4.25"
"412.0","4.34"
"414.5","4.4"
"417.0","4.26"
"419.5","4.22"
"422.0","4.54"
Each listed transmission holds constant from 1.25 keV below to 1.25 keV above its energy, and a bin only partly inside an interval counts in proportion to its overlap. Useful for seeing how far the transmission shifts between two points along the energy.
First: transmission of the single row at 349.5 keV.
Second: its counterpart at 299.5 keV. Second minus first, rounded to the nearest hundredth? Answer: -0.22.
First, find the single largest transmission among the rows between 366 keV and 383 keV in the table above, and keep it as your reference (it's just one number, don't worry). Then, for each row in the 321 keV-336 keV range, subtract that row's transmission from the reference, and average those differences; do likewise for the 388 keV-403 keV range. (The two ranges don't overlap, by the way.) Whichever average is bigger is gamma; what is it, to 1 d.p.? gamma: 1.4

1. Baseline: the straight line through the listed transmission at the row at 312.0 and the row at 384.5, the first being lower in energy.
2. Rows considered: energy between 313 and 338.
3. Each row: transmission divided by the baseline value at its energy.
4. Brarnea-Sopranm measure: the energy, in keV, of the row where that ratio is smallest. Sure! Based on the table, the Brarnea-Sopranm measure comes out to 337.0 keV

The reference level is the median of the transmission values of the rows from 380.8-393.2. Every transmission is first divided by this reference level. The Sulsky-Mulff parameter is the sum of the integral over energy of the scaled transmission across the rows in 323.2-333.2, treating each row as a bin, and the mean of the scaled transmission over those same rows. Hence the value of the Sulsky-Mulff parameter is 13.1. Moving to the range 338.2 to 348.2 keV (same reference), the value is 12.5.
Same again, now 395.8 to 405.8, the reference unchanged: 9.4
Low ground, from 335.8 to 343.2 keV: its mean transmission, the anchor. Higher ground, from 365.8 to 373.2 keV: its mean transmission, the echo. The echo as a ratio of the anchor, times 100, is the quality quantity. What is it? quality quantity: 101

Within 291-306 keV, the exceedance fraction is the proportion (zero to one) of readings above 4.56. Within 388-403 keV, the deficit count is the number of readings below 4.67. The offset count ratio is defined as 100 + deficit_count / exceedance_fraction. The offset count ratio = 109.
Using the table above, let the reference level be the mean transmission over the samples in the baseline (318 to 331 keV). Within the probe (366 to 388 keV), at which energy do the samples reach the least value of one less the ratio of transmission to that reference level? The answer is 372.0 keV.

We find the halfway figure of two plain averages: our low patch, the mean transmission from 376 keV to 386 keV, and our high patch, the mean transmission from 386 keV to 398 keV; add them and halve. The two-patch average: 3.93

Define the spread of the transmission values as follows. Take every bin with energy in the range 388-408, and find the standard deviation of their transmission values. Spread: 0.5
